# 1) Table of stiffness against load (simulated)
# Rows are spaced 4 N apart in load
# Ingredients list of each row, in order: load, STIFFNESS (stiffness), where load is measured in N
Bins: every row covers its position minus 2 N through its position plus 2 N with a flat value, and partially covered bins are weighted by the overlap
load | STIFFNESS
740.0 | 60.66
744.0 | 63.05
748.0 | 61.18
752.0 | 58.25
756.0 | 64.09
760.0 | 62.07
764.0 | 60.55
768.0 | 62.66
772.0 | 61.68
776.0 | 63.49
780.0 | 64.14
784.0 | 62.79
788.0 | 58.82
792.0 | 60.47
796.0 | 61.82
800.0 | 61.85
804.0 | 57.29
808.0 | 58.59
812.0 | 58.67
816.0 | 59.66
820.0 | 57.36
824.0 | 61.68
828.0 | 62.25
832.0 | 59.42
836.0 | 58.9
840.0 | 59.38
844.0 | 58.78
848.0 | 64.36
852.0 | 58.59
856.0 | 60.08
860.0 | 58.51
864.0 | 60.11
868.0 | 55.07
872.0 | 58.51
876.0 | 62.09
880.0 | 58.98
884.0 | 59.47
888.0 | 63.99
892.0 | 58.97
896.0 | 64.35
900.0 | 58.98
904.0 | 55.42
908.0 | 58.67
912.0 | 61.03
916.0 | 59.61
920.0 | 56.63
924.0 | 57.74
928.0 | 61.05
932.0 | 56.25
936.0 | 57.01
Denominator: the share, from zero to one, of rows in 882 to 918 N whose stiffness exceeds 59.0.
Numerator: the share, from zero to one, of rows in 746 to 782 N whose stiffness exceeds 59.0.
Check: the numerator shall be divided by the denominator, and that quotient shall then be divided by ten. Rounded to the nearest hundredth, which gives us 0.16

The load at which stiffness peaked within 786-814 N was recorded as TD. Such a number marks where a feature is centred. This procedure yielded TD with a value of 800.0 N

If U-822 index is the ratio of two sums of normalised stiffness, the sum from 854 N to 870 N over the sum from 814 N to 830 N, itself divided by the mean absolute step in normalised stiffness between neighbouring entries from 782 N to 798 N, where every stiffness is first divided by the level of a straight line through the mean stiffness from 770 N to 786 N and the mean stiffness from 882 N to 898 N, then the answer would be 26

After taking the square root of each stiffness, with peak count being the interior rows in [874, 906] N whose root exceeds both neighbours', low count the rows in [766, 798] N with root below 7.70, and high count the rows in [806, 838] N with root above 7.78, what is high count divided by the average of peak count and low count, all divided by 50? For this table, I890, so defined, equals 0.027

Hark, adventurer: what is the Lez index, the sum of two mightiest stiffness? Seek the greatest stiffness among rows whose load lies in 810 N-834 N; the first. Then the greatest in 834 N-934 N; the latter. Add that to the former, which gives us 127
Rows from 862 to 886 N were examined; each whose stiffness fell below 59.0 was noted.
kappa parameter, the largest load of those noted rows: 880.0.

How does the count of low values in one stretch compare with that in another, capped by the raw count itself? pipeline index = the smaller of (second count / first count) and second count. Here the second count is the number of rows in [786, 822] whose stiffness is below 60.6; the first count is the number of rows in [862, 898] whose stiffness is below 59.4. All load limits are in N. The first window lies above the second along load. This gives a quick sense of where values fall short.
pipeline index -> 1.75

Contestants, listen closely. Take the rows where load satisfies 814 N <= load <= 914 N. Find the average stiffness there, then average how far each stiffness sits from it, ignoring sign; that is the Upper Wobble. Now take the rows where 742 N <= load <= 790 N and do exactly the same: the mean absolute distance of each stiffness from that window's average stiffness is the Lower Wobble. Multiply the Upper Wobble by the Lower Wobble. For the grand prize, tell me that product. 2.63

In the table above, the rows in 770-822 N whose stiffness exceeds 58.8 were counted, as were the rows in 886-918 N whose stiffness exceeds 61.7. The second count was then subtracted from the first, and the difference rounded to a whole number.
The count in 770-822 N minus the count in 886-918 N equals 7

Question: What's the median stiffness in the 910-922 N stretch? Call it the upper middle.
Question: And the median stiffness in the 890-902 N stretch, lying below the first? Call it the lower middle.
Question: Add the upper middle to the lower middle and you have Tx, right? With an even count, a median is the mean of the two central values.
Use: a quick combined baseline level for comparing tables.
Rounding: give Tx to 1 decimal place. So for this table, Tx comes 118.6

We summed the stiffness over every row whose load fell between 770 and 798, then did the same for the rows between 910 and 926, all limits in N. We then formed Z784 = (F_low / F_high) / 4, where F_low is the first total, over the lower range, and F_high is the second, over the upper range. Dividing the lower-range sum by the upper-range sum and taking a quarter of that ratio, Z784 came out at 0.46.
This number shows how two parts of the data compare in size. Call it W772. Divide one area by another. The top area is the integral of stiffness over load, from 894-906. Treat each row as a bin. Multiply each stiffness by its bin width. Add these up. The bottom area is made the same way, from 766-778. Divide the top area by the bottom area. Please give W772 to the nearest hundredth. 0.95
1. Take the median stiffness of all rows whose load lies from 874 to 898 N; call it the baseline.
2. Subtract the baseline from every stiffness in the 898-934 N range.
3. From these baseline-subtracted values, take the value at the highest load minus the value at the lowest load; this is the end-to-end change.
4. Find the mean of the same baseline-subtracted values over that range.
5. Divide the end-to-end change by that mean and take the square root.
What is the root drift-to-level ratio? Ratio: 1.1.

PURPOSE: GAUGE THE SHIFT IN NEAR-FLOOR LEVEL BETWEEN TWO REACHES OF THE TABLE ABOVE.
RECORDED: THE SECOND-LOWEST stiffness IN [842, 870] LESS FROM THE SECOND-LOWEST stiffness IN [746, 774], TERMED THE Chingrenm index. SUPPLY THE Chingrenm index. 2.0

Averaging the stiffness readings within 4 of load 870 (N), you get 57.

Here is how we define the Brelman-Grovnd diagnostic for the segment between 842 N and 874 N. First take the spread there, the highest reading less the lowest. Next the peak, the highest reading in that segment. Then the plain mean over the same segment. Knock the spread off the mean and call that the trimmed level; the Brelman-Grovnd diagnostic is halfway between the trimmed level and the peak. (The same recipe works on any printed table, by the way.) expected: 57.2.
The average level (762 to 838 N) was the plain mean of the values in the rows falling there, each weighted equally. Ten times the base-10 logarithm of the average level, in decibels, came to 17.8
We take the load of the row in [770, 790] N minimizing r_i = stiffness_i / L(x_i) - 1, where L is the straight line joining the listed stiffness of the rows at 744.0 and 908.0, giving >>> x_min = 788.0 N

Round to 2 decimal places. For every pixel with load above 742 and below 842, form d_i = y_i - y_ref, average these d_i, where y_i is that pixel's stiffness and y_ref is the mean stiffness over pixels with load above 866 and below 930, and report 1.39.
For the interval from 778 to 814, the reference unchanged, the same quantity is 1.08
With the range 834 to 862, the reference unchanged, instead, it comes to 0.39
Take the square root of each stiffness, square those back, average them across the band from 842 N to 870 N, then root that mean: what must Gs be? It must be 7.70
